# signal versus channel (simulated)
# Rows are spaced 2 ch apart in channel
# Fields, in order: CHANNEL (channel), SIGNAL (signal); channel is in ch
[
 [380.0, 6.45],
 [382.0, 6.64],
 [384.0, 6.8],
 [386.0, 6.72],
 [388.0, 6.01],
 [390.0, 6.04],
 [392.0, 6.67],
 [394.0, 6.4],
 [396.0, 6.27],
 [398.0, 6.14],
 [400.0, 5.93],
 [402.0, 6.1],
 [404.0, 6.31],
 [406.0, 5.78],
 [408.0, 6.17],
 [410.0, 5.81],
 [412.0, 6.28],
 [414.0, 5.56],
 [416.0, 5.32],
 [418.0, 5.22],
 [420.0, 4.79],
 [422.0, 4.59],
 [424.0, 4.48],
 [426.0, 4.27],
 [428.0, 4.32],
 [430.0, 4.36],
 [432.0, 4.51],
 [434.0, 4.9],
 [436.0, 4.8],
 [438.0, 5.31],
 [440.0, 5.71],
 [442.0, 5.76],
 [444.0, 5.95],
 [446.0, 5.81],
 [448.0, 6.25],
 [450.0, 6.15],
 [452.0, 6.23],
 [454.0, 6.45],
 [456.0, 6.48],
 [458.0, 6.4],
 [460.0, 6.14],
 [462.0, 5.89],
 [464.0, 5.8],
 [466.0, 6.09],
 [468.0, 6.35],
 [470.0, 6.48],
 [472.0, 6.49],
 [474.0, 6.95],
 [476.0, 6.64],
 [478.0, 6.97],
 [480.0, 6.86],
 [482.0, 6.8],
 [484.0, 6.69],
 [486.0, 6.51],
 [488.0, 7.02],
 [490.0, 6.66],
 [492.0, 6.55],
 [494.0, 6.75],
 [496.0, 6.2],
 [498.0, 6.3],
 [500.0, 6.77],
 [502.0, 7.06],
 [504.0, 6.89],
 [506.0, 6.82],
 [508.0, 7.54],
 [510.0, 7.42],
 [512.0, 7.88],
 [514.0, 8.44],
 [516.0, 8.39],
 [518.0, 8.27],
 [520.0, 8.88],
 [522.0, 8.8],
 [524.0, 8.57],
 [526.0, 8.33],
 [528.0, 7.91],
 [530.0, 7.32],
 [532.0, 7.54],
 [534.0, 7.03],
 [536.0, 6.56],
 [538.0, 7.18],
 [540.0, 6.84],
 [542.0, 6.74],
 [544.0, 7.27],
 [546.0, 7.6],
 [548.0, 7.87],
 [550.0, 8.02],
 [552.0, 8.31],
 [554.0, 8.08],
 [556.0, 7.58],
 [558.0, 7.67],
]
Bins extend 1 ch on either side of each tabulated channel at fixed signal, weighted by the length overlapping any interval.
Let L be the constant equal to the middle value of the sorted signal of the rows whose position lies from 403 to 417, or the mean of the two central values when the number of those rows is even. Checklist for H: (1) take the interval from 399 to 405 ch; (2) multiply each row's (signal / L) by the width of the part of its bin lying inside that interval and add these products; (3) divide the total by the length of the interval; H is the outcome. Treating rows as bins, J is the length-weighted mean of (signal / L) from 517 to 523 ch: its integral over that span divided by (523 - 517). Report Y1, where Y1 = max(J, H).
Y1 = 1.49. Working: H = 1.05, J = 1.49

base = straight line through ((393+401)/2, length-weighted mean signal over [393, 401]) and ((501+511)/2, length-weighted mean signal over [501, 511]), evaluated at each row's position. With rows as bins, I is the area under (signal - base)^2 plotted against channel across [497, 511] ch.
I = 2.1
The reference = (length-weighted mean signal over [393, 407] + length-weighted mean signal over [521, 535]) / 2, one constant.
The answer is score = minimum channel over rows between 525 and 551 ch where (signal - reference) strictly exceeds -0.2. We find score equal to 526.0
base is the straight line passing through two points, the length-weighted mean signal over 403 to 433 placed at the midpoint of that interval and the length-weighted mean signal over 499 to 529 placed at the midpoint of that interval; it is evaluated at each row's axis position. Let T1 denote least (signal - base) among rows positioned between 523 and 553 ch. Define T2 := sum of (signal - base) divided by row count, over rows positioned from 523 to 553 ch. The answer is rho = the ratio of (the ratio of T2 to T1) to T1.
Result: -0.27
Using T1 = -1.9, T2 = -1.0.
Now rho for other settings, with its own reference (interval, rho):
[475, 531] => -0.17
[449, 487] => -0.31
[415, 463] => -0.26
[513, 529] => 3.26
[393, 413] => 1.88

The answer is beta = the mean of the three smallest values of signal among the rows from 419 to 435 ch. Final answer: 4.3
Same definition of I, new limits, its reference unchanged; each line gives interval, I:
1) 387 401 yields 0.9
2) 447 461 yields 2.3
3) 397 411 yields 1.2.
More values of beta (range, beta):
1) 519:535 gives 7.3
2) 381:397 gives 6.1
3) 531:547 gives 6.7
